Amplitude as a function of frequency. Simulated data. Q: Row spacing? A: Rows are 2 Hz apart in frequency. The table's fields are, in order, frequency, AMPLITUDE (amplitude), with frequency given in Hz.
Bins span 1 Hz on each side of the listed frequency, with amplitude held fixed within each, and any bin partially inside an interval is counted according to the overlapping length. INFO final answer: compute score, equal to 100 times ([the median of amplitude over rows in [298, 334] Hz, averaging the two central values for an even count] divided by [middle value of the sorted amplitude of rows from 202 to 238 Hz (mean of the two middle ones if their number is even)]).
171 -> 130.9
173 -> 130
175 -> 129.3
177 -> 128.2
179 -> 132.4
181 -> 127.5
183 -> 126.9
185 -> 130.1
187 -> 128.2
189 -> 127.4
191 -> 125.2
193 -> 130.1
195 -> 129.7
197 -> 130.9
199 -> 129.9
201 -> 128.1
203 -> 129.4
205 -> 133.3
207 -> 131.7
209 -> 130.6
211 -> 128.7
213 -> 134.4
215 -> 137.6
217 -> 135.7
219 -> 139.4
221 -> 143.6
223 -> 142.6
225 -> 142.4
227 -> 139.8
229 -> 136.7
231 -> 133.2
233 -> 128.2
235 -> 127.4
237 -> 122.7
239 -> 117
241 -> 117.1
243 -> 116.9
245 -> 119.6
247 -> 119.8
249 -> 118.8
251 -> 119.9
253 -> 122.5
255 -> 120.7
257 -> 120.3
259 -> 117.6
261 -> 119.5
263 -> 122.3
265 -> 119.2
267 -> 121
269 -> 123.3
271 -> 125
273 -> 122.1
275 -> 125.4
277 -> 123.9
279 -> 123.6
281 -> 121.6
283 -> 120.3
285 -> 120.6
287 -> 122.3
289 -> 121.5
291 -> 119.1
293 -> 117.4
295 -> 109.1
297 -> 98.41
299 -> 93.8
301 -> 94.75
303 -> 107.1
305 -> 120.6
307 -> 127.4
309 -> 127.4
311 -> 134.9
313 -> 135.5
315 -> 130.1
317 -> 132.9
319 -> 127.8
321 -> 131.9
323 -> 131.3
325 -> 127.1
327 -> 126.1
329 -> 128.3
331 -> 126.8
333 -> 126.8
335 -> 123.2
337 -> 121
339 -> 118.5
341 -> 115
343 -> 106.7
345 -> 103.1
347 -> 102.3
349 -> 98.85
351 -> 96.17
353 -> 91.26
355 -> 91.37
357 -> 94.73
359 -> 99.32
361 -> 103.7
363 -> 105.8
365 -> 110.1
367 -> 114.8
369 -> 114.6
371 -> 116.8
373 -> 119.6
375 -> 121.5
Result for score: 95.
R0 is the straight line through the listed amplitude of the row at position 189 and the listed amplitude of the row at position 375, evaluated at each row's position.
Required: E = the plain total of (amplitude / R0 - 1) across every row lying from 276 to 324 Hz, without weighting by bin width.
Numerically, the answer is -0.64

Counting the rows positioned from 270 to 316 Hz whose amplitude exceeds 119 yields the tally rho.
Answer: 17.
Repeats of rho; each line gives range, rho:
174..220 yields 23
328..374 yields 6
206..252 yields 19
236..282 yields 18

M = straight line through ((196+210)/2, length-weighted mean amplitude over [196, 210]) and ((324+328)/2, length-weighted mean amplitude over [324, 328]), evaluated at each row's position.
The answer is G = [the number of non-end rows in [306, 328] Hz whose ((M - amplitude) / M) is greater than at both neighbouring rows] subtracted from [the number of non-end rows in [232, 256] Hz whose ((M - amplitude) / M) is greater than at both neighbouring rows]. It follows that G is 1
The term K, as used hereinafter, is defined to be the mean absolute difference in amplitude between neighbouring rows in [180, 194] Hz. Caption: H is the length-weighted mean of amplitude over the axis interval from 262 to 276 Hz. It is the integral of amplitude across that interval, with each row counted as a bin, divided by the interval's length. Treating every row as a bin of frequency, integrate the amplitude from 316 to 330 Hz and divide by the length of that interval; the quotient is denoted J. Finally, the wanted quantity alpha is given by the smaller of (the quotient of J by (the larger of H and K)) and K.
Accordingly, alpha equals 1.05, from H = 123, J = 129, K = 2.27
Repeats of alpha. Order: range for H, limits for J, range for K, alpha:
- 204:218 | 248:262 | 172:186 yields 0.90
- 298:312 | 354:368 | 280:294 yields 0.89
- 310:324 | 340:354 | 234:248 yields 0.77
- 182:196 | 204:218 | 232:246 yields 1.04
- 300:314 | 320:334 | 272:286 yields 1.06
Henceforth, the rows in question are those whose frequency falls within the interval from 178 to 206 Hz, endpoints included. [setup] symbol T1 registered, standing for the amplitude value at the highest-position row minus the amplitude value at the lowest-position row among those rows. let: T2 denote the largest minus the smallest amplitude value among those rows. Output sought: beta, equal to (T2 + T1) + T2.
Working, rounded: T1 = 0.9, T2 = 8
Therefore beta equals 17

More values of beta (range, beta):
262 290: 12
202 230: 37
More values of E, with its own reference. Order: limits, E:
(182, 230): 1.17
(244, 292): -0.70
